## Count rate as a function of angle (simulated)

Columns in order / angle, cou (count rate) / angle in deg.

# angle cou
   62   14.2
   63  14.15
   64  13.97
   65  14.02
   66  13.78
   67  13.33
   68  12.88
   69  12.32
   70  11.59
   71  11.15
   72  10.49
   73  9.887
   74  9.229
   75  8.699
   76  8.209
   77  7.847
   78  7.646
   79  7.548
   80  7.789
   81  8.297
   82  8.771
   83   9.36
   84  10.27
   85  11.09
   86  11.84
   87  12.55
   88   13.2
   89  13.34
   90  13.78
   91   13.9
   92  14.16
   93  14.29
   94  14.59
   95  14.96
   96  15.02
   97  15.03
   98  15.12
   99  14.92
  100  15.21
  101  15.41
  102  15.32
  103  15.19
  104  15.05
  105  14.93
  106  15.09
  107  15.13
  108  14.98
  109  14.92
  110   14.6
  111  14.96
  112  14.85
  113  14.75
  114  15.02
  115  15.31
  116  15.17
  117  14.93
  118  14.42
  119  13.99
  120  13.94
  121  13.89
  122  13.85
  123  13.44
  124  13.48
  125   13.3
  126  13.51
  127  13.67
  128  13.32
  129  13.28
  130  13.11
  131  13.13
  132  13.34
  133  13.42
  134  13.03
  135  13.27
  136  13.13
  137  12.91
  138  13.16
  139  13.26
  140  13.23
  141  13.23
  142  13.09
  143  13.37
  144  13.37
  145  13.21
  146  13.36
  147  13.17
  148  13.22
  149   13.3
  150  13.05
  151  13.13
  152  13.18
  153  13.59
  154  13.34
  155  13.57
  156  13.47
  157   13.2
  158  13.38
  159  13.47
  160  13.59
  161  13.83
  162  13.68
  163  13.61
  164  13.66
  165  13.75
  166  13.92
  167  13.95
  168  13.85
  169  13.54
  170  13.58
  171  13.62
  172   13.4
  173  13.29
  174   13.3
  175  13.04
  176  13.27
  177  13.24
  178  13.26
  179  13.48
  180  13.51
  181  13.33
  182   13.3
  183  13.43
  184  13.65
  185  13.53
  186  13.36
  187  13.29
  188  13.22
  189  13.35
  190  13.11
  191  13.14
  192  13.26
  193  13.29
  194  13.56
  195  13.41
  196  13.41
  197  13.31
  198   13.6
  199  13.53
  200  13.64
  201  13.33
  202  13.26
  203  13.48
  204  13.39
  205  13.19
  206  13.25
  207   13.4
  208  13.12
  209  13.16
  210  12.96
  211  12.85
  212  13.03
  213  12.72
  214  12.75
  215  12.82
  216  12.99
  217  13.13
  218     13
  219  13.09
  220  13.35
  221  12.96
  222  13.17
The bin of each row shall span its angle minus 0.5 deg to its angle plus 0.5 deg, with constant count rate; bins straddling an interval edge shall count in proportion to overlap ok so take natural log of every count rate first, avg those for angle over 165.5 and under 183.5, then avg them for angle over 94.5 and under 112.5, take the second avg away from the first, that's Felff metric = -0.11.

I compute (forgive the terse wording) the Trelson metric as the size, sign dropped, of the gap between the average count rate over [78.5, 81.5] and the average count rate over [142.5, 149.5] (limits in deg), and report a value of 5.41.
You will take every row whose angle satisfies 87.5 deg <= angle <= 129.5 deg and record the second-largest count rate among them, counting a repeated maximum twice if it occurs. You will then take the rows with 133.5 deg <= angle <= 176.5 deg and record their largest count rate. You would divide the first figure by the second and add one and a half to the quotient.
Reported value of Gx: 2.60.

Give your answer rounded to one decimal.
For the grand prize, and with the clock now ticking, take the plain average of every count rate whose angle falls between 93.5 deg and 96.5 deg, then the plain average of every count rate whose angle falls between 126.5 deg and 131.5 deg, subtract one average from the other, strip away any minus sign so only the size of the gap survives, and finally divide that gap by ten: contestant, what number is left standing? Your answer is 0.2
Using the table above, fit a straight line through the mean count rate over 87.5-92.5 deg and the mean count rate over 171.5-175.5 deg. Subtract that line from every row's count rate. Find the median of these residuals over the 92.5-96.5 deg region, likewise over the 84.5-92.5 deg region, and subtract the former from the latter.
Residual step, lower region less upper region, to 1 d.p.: -1.5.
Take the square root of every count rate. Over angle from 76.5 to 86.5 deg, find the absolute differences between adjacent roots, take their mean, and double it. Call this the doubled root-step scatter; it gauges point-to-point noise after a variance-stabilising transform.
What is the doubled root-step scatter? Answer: 0.166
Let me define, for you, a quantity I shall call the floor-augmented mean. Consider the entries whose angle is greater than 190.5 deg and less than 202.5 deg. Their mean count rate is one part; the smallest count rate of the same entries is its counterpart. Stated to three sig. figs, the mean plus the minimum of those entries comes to 26.5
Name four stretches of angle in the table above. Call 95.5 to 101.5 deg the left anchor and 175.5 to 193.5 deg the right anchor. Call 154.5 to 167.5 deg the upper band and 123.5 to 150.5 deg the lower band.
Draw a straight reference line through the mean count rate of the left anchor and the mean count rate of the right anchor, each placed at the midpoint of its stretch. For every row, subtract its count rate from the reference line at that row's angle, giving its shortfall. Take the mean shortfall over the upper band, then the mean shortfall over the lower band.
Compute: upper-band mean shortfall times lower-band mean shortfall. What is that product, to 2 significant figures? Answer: 0.21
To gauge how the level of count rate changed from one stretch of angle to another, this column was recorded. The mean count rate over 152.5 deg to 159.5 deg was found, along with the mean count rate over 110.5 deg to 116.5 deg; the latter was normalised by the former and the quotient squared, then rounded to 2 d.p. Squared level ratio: 1.25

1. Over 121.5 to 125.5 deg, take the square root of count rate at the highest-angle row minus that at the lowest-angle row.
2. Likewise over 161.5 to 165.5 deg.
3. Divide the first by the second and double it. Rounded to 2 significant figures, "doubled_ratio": -16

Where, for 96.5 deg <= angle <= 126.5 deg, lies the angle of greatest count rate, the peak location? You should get 101 deg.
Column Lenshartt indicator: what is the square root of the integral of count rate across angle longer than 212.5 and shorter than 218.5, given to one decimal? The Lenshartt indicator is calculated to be 8.8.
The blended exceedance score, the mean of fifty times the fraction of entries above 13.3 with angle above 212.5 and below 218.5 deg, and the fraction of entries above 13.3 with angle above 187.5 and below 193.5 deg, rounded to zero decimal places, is 0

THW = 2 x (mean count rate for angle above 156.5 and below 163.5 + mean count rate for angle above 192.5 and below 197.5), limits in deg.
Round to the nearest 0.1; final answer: 53.9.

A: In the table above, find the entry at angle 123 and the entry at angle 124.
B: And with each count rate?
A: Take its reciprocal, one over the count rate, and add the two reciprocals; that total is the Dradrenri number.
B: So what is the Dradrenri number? 0.149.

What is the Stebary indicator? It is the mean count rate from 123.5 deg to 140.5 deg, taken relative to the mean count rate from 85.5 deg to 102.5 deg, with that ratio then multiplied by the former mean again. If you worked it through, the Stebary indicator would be 12.3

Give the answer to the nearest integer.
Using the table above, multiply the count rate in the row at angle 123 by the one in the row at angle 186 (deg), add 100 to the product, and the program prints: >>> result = 280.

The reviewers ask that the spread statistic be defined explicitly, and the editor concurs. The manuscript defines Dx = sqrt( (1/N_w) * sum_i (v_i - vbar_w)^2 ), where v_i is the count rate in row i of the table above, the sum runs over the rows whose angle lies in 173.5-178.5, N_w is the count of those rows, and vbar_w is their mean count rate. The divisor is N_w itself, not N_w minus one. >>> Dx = 0.09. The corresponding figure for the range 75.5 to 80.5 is 0.23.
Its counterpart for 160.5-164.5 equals 0.08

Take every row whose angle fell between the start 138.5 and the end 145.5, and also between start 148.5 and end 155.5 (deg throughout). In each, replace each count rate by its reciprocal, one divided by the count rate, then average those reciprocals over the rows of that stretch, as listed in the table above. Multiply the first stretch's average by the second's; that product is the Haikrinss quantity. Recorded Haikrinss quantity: 0.0057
